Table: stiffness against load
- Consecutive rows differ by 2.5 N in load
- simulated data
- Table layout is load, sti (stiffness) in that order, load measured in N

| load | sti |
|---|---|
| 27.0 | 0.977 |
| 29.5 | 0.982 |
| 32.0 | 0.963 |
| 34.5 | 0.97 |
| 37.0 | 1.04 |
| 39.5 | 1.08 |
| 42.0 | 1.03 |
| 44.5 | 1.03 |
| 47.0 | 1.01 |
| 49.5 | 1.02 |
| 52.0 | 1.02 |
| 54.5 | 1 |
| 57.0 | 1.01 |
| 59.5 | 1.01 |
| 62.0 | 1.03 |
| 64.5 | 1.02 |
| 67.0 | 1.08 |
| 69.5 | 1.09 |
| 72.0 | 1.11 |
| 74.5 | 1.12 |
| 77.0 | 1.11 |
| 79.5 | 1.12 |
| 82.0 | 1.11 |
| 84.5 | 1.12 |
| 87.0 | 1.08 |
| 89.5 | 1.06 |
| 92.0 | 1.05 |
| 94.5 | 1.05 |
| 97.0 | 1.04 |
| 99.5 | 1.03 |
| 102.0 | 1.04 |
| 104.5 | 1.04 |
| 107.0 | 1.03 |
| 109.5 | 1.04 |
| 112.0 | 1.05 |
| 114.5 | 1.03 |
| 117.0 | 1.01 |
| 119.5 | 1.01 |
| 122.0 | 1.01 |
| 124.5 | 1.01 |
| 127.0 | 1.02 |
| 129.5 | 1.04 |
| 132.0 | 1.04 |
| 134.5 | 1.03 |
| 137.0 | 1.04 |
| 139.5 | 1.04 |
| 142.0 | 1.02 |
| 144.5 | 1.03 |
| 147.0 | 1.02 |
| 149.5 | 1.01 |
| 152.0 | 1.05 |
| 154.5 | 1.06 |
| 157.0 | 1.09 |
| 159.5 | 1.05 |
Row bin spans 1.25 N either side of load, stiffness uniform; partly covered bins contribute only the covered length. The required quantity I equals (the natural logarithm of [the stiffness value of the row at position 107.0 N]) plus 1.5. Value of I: 1.53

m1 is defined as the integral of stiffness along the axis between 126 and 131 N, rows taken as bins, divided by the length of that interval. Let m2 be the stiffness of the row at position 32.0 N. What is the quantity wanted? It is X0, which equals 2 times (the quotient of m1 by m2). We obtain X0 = 2.14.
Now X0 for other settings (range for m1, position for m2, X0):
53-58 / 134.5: 1.95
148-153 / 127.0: 2.02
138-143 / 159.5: 1.96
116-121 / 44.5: 1.96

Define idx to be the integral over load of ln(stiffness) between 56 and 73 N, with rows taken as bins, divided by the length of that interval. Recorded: 0.0478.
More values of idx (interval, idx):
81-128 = 0.0421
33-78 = 0.0408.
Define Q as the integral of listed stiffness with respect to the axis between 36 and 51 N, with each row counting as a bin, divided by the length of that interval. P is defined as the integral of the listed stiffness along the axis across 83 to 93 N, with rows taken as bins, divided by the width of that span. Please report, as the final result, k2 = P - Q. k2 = 0.04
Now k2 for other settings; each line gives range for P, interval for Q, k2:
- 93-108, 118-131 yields 0.02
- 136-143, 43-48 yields 0.01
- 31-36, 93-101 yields -0.07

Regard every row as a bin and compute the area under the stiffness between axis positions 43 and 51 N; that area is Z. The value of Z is 8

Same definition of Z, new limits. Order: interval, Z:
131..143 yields 12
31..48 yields 17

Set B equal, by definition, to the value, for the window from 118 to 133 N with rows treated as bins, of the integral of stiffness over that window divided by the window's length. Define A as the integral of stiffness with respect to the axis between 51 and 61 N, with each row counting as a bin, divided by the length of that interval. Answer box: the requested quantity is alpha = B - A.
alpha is 0.01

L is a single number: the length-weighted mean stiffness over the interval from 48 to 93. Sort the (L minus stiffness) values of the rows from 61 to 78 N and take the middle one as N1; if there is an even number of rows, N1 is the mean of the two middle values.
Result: -0.03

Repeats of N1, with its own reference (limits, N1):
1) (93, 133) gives 0.03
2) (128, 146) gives 0.02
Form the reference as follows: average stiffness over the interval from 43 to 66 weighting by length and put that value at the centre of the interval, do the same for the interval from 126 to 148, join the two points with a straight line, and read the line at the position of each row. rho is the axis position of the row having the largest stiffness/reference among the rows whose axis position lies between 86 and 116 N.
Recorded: 87.0 N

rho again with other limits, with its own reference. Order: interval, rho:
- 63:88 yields 74.5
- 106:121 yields 112.0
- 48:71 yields 69.5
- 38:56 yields 39.5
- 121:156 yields 154.5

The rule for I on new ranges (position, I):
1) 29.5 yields 1.48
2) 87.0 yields 1.58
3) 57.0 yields 1.51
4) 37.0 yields 1.54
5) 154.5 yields 1.56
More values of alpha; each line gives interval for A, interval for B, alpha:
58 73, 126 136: -0.02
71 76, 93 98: -0.07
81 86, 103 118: -0.08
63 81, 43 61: -0.08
